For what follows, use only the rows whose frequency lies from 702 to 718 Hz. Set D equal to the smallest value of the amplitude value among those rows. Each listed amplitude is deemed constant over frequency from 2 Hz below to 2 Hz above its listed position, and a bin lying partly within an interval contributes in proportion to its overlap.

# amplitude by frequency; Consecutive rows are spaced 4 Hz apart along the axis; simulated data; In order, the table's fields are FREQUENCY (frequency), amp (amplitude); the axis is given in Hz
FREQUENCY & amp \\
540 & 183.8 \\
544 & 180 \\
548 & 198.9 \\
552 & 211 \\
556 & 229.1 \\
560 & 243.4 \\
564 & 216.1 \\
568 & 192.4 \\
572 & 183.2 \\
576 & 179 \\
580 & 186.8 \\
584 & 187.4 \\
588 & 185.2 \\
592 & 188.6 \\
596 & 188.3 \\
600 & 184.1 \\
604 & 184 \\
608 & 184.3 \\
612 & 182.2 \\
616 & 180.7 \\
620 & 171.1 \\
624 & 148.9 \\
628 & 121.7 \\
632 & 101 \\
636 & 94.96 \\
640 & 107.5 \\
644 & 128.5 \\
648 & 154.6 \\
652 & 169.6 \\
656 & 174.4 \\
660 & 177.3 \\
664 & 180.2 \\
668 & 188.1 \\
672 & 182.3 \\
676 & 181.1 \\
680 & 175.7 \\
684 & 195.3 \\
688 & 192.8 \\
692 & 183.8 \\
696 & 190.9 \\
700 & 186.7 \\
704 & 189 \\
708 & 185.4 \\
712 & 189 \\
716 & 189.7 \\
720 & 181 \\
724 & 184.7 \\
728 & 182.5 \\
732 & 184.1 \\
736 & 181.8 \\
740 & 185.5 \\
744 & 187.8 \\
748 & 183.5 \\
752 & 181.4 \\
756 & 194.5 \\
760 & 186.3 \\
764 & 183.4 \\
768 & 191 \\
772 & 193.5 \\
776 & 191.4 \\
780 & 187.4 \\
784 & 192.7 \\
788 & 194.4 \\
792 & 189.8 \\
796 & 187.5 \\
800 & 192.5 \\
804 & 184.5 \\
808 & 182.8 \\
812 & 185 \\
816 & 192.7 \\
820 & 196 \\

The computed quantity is 185.4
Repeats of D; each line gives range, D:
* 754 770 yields 183.4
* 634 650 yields 94.96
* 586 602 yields 184.1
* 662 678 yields 180.2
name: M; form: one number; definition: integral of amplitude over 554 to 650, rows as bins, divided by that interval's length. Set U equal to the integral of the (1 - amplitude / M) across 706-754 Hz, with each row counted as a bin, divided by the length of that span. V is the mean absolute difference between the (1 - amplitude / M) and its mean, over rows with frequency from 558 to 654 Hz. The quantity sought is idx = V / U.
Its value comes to -2.12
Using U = -0.08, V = 0.159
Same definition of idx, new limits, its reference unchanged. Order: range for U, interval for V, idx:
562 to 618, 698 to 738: -0.17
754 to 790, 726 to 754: -0.09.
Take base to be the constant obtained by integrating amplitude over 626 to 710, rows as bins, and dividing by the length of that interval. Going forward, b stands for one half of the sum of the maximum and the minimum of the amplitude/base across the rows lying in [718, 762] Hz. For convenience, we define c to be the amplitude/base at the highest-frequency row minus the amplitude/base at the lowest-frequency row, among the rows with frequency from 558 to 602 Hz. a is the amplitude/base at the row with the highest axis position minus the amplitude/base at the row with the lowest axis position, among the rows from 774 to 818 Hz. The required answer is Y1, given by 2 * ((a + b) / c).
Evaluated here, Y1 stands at -6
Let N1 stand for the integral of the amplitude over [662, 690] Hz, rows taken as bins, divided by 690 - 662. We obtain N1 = 185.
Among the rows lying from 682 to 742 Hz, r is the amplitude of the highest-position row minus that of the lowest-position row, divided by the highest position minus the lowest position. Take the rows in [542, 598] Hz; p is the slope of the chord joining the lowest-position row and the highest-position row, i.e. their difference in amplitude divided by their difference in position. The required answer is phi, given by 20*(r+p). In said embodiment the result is 0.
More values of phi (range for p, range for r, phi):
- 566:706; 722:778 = 2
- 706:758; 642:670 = 53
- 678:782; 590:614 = -4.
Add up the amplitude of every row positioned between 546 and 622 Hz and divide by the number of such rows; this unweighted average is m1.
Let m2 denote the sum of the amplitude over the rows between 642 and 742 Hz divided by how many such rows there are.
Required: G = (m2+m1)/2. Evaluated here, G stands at 187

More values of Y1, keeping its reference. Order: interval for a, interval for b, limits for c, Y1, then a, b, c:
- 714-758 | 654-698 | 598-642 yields -5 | 0.03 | 1.122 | -0.46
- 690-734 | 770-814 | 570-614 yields -378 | 0.00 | 1.144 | -0.01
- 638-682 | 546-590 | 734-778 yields 58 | 0.41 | 1.282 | 0.06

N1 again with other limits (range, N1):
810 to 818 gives 189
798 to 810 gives 187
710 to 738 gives 185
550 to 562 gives 228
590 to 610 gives 186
